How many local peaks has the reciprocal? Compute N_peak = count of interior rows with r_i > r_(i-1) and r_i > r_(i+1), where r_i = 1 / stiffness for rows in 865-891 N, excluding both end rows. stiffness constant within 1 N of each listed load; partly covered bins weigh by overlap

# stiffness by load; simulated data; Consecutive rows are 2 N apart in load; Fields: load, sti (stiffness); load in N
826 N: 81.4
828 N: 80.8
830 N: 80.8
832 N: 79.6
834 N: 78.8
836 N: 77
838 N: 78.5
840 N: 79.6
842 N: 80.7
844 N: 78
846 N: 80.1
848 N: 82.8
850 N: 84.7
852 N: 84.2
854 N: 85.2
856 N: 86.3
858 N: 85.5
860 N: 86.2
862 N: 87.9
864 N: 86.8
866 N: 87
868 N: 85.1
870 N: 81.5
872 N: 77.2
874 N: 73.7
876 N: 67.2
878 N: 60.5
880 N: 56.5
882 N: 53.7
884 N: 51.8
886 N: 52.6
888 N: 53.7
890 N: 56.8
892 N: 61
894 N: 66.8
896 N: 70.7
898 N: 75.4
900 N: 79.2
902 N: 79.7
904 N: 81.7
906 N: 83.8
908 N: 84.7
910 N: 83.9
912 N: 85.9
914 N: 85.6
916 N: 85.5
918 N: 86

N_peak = 1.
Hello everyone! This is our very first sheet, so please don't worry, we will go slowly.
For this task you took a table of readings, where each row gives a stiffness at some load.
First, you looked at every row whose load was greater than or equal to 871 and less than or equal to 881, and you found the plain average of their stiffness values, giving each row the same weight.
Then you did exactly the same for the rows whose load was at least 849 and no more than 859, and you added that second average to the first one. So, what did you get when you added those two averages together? 152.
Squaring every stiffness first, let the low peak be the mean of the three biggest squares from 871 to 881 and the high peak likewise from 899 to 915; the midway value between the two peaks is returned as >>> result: 6298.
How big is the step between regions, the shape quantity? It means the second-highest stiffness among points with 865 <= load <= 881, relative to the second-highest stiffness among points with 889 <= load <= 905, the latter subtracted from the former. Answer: 5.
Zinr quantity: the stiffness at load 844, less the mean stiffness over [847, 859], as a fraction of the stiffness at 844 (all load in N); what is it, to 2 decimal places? -0.09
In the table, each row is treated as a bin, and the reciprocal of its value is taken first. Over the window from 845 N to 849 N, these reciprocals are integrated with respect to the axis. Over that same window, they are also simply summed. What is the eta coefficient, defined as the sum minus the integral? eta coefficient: -0.0246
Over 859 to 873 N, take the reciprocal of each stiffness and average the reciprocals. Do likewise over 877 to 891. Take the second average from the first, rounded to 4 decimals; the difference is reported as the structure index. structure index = -0.0063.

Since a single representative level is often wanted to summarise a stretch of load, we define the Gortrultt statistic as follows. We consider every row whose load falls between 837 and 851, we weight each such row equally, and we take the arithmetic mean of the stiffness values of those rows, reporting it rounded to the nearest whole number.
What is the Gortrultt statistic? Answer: 81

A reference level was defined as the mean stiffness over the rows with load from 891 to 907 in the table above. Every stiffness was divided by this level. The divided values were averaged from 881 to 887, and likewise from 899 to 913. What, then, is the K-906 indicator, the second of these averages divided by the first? 1.6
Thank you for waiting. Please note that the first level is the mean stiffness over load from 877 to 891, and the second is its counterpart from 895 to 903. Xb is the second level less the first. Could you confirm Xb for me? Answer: 21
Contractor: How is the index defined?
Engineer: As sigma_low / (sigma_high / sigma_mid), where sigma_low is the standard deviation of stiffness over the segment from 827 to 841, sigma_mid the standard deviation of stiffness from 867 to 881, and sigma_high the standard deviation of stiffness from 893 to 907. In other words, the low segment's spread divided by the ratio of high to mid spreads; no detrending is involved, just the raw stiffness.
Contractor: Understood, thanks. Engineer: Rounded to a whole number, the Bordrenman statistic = 2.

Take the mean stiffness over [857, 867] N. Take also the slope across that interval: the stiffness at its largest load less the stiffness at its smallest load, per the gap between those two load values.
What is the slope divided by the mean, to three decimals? 0.002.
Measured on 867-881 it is -0.033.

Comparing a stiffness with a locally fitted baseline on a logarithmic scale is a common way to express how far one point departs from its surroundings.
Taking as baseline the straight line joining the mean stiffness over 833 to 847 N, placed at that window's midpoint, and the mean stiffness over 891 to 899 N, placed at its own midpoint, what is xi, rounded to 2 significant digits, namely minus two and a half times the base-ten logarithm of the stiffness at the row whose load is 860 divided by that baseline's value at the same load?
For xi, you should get -0.15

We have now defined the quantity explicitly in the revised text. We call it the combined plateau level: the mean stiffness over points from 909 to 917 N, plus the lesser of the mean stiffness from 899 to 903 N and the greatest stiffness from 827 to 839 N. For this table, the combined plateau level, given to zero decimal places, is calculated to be 165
